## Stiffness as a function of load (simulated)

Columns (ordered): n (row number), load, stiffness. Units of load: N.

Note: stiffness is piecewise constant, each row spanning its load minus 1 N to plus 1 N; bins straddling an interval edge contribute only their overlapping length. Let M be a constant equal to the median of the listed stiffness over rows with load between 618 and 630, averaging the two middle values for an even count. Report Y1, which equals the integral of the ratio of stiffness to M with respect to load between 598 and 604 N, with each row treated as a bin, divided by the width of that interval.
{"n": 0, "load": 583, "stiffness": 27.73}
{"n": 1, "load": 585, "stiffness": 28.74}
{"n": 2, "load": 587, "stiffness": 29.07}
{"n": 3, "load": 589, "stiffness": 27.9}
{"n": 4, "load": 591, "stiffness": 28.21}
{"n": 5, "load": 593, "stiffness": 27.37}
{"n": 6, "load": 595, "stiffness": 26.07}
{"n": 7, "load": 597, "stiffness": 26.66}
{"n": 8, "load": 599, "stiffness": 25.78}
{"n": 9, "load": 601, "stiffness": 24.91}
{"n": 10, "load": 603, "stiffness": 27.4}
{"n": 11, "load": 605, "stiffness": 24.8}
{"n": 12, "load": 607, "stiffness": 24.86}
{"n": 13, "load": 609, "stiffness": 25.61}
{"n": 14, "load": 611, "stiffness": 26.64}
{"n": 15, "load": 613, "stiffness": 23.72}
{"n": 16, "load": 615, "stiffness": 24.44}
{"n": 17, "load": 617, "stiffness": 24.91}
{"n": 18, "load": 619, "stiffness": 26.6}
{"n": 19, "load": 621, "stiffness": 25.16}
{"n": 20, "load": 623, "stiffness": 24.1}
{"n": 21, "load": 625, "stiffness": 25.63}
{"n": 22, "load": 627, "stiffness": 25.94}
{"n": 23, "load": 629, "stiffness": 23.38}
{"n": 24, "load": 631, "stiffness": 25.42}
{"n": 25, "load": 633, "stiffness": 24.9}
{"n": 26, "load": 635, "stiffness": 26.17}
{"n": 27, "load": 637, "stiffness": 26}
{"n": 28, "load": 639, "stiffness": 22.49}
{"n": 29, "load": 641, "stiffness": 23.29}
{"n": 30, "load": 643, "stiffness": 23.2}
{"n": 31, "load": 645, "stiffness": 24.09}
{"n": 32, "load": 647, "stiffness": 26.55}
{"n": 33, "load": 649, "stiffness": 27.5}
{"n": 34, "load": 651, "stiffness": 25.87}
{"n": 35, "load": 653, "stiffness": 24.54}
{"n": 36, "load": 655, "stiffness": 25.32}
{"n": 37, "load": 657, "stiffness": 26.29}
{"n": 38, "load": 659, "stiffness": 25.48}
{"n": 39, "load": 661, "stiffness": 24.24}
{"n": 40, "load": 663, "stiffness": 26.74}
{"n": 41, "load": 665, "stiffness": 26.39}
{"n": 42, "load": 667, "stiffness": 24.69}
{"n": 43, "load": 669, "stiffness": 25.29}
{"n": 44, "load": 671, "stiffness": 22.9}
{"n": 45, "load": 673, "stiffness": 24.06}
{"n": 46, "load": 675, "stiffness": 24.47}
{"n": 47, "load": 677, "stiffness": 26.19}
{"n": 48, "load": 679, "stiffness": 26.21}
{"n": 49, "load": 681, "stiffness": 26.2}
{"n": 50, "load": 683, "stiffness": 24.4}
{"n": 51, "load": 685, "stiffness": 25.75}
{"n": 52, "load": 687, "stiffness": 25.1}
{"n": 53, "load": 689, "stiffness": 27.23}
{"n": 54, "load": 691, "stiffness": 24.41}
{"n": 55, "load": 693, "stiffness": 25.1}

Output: 1.03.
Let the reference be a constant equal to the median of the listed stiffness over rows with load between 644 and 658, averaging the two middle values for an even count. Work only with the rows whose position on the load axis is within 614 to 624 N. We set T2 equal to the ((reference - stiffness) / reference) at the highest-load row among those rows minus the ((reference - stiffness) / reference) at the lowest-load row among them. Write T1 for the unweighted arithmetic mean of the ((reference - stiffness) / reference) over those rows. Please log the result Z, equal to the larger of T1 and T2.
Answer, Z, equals 0.032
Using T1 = 0.03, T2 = 0.01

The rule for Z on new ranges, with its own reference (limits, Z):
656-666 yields 0.002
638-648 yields 0.075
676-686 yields 0.017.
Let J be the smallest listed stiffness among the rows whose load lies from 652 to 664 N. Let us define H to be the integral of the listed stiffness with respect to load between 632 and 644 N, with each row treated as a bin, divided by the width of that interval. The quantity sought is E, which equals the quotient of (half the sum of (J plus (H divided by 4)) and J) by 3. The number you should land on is 9.09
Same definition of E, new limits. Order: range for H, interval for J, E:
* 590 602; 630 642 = 8.60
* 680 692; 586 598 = 9.75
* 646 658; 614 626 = 9.12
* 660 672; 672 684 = 9.06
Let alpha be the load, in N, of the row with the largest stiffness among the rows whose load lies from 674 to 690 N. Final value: 689 N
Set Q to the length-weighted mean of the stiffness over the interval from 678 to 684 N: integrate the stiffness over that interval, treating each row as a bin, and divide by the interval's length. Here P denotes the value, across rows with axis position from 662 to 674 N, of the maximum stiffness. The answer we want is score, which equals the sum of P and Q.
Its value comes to 52.3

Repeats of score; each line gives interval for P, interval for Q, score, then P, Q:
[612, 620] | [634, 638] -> 52.7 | 26.6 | 26.1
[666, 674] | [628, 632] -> 49.7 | 25.29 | 24.4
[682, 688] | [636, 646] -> 49.6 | 25.75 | 23.8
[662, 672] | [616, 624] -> 51.9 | 26.74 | 25.2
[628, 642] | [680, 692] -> 51.7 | 26.17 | 25.5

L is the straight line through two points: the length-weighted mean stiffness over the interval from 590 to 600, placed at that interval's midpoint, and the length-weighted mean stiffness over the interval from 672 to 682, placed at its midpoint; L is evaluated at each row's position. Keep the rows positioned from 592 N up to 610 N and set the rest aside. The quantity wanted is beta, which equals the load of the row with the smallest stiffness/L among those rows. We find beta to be 605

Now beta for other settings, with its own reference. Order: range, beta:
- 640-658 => 643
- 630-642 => 639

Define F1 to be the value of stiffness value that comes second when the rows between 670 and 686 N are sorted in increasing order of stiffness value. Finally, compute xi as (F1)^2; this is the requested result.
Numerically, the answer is 579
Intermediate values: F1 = 24.06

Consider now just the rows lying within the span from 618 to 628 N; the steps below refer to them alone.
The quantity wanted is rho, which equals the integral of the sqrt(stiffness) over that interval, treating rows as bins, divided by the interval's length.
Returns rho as 5.05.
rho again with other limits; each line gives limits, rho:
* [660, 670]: 5.05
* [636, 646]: 4.88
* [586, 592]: 5.33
